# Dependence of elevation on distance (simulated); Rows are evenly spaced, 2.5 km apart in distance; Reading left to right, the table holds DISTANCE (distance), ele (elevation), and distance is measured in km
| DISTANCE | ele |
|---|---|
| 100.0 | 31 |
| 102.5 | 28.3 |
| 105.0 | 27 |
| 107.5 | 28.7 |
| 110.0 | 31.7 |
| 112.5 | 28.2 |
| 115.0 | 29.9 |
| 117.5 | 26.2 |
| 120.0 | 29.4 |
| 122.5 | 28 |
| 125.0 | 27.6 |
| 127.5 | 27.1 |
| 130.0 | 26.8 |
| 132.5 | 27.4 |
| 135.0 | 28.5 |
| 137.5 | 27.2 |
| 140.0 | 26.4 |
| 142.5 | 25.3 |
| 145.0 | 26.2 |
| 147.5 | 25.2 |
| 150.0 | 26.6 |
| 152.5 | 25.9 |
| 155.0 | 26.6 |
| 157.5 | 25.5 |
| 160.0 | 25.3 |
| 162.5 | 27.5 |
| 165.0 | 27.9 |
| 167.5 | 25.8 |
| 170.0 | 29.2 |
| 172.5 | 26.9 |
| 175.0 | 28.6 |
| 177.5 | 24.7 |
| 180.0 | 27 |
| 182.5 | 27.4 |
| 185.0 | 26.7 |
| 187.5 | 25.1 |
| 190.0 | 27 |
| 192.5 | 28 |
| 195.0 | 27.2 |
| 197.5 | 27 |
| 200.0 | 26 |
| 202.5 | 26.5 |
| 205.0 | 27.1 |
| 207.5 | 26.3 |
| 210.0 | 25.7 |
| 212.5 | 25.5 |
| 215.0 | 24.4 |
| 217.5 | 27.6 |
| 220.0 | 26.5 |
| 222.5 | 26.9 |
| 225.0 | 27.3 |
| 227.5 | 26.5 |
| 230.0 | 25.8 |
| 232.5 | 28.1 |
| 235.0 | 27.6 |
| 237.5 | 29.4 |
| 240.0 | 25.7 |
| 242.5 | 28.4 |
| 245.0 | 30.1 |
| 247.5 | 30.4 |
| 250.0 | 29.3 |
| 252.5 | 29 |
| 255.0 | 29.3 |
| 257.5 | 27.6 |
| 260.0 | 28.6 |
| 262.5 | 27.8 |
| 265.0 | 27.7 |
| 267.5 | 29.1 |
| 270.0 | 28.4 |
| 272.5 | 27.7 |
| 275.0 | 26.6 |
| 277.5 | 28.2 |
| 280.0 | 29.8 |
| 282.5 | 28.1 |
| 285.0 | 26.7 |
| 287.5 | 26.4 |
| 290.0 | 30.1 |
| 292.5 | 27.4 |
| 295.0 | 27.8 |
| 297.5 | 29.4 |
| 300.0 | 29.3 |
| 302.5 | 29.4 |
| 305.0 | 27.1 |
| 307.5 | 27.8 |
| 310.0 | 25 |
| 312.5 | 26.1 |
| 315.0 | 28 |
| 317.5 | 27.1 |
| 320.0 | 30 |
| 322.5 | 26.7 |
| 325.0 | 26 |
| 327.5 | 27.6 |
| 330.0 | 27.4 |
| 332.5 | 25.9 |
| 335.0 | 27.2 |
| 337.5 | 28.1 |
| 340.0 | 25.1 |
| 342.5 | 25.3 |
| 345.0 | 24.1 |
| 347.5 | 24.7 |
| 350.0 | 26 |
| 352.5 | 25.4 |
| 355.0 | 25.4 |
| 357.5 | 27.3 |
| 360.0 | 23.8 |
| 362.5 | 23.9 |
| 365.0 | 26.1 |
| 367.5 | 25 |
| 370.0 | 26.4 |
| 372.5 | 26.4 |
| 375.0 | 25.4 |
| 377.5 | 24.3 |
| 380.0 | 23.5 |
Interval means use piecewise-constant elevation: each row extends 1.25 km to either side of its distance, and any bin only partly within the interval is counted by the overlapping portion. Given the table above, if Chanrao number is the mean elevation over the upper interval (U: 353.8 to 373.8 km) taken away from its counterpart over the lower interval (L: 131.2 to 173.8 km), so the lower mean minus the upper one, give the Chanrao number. 1.1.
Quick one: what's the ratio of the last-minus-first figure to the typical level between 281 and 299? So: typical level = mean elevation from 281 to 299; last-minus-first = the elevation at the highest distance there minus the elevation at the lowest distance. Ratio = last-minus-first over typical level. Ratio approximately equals 0.05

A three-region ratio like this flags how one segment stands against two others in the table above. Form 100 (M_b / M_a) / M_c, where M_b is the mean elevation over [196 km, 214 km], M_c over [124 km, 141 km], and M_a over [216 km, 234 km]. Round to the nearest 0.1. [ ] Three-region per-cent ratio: 3.6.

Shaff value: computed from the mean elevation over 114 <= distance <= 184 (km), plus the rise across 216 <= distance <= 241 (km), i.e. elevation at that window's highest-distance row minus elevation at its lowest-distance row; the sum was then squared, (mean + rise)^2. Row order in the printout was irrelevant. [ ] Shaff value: 630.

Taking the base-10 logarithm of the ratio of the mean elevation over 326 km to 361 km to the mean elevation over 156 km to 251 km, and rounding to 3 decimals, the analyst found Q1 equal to -0.018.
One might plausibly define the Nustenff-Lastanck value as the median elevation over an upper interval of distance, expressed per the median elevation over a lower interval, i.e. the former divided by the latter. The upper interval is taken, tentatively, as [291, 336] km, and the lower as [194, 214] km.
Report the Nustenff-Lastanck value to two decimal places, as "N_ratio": 1.04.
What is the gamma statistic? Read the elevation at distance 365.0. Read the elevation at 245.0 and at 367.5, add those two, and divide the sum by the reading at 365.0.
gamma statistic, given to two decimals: 2.11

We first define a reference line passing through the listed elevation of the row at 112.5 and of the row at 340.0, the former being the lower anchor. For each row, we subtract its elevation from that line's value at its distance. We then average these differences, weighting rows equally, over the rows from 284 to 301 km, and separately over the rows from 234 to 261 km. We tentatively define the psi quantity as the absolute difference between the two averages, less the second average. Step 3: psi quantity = 2.4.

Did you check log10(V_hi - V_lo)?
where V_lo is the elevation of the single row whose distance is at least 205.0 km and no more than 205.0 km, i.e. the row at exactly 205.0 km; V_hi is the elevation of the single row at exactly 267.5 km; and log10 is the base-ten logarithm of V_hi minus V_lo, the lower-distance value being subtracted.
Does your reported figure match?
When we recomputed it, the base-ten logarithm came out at 0.3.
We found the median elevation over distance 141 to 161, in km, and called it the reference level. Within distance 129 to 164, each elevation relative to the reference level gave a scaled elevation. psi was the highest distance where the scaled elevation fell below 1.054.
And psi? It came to 160.0 km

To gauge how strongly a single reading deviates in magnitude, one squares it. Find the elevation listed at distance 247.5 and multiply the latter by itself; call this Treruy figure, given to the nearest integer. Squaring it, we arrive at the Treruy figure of 924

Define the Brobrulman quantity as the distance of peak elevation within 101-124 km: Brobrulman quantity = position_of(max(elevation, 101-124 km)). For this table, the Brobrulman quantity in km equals 110.0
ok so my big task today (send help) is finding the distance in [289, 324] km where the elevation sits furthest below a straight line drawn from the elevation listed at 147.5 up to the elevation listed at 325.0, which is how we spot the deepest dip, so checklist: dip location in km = 310.0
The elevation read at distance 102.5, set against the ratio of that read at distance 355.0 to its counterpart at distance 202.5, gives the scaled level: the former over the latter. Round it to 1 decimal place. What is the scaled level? 29.5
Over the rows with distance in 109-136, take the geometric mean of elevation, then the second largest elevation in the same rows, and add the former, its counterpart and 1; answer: 59.1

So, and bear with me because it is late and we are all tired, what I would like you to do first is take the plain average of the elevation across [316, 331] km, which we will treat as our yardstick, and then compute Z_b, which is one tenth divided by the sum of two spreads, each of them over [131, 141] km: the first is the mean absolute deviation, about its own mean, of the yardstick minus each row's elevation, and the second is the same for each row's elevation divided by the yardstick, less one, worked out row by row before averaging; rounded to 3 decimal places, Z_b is 0.168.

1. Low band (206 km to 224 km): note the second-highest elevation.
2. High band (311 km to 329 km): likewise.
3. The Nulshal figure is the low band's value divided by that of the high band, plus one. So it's 1.96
